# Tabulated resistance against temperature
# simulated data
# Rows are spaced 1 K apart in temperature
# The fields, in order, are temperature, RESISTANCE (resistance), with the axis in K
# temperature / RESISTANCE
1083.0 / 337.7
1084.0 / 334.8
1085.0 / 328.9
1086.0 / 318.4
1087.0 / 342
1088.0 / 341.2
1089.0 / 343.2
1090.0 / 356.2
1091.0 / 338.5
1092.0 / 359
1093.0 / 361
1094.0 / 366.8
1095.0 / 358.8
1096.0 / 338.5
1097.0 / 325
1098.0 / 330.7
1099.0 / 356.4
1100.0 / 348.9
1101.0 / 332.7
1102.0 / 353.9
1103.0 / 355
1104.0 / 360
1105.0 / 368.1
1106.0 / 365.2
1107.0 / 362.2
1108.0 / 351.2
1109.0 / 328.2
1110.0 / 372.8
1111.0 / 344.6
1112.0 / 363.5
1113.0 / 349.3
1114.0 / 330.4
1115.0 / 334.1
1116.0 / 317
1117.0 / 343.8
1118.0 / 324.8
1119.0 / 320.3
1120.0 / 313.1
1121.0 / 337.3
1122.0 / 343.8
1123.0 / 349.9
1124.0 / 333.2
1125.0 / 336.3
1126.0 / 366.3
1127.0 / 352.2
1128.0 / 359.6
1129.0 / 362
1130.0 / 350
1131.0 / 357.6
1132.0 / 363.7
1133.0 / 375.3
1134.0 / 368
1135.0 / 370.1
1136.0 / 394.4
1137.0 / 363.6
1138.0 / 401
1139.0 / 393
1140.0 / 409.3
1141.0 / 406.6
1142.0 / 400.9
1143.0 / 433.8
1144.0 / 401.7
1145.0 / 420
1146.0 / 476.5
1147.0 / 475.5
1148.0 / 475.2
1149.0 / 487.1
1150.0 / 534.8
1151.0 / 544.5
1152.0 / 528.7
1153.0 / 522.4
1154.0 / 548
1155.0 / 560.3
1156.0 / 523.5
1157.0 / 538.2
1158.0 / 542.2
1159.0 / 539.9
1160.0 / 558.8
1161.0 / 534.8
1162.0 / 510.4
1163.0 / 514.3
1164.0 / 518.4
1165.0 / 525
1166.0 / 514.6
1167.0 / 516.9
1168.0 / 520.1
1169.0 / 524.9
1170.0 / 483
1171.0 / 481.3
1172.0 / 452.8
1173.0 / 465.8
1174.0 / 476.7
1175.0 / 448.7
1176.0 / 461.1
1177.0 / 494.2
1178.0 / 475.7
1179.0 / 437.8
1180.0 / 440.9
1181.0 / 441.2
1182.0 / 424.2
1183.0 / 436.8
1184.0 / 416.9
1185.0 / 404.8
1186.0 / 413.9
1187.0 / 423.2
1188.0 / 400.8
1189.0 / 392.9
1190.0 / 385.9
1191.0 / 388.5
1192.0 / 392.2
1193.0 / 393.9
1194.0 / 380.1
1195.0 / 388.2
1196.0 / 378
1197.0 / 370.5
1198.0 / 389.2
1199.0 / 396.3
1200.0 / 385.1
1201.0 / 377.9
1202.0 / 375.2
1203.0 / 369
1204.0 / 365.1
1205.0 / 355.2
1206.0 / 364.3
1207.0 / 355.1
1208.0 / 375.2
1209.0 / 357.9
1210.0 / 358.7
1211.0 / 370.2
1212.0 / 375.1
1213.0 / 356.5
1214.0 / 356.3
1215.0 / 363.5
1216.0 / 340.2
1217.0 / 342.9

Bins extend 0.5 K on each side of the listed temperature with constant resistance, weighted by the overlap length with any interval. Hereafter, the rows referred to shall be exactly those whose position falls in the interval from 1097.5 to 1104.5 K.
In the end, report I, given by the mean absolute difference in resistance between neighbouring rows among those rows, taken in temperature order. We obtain 12.8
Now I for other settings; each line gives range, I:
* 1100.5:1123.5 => 14.3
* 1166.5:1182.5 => 17.0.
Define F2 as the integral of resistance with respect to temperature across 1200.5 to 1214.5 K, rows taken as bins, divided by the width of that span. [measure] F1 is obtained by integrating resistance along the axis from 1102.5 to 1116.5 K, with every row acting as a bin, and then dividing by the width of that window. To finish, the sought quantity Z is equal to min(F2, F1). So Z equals 350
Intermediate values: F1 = 350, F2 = 365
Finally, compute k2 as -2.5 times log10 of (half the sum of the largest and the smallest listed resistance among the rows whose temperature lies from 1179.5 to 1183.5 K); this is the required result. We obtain -6.59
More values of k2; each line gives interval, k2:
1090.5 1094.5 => -6.37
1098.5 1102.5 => -6.34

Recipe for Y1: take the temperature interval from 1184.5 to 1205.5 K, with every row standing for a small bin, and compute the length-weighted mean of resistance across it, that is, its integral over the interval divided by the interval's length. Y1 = 387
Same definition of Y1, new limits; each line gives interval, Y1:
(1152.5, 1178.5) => 510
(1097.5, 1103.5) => 346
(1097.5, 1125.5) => 344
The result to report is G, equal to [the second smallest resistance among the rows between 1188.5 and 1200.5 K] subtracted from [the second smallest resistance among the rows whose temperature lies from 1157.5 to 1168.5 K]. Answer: 136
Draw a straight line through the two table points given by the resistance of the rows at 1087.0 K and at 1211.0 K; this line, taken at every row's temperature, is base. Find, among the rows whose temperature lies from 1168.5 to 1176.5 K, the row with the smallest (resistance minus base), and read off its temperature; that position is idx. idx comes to 1175.0 K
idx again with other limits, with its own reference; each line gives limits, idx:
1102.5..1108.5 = 1108.0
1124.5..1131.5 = 1125.0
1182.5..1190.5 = 1190.0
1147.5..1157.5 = 1148.0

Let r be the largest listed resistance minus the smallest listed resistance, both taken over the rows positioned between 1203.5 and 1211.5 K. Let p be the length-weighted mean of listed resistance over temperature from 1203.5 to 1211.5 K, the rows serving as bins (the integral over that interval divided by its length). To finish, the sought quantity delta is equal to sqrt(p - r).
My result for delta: 18.5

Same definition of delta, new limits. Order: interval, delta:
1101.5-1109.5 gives 17.8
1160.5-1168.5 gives 22.2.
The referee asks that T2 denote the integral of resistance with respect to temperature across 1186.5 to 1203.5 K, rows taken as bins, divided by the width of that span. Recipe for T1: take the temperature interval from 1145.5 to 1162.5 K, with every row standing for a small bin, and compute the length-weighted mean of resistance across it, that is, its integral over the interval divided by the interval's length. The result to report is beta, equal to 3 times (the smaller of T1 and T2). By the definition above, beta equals 1162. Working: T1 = 524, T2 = 387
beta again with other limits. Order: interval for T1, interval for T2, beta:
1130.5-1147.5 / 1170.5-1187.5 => 1202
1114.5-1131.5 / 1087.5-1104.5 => 1024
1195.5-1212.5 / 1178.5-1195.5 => 1115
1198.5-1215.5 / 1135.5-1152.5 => 1104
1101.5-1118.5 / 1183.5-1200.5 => 1045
